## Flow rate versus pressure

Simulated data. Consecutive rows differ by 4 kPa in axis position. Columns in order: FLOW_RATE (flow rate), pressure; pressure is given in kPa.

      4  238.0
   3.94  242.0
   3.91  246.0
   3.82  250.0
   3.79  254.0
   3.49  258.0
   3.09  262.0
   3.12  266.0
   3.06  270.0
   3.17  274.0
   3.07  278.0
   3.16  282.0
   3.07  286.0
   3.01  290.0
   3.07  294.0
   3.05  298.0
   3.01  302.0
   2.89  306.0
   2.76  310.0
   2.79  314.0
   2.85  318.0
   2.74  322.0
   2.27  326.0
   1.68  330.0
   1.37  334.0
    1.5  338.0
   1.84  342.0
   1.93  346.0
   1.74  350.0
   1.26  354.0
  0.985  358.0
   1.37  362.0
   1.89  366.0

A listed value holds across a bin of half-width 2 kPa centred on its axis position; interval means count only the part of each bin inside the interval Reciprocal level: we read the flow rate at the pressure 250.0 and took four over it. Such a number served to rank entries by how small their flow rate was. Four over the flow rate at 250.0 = 1.0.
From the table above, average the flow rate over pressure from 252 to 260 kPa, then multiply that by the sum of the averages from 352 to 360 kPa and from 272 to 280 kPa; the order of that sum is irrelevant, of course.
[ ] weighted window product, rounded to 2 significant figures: 15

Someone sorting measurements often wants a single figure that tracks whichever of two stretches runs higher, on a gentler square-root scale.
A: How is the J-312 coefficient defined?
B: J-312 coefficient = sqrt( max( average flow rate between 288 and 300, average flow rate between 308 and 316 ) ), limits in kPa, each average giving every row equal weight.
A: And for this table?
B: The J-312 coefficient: 1.745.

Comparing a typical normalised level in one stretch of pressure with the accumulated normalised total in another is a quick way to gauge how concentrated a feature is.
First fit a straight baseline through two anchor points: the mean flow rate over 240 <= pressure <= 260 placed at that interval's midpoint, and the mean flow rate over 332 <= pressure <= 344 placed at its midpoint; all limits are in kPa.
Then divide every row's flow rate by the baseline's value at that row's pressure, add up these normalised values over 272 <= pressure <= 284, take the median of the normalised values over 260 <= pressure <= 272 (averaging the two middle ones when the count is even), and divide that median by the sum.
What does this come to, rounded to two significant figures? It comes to 0.30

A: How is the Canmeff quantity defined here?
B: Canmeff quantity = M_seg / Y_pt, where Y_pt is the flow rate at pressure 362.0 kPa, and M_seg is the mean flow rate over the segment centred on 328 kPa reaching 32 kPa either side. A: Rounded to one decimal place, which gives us 1.6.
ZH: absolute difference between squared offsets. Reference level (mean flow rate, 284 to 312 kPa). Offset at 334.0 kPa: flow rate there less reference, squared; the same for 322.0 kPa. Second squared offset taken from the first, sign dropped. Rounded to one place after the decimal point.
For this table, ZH 2.5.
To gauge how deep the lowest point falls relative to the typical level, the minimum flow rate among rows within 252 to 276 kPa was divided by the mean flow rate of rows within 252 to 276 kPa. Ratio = 0.931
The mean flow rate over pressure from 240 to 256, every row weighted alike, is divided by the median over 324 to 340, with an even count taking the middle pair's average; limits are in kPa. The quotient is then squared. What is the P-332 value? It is 5.9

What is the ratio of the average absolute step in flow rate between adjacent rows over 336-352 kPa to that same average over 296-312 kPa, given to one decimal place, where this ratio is 2.1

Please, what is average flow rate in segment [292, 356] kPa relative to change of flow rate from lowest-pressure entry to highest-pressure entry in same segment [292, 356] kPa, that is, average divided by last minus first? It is -1.3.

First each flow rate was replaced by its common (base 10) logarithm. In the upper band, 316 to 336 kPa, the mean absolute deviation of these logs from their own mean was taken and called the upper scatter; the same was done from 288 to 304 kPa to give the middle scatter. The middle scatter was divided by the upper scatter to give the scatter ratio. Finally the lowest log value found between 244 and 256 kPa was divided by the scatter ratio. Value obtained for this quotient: 18.3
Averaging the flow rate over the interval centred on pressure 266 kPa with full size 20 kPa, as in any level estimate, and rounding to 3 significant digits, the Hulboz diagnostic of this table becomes 3.19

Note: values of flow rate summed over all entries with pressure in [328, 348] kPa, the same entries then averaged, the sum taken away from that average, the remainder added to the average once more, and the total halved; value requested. -2.5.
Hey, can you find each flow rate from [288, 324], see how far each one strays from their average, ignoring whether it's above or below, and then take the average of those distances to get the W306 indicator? 0.11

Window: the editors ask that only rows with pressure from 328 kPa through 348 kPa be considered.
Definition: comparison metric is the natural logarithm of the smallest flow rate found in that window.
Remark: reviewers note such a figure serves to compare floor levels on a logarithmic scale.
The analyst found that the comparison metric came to 0.31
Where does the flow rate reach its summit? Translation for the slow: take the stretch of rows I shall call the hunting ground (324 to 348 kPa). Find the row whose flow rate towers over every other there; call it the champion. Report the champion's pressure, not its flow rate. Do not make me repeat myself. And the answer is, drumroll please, 326.0 kPa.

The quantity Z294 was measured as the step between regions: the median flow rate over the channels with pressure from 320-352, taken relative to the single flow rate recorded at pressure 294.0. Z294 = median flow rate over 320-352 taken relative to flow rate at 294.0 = -1.3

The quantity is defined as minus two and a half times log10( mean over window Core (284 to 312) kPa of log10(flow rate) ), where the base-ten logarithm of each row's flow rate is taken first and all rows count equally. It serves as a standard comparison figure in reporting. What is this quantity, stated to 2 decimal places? 0.81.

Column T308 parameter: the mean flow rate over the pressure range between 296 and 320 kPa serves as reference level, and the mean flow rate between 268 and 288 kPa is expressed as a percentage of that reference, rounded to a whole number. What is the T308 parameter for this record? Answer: 107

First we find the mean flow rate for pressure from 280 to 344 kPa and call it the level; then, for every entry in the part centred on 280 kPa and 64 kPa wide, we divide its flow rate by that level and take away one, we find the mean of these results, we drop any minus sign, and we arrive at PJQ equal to 0.233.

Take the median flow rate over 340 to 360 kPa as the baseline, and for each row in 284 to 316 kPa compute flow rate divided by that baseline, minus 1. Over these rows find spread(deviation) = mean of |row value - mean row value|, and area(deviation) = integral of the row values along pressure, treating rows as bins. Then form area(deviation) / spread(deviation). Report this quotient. 363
